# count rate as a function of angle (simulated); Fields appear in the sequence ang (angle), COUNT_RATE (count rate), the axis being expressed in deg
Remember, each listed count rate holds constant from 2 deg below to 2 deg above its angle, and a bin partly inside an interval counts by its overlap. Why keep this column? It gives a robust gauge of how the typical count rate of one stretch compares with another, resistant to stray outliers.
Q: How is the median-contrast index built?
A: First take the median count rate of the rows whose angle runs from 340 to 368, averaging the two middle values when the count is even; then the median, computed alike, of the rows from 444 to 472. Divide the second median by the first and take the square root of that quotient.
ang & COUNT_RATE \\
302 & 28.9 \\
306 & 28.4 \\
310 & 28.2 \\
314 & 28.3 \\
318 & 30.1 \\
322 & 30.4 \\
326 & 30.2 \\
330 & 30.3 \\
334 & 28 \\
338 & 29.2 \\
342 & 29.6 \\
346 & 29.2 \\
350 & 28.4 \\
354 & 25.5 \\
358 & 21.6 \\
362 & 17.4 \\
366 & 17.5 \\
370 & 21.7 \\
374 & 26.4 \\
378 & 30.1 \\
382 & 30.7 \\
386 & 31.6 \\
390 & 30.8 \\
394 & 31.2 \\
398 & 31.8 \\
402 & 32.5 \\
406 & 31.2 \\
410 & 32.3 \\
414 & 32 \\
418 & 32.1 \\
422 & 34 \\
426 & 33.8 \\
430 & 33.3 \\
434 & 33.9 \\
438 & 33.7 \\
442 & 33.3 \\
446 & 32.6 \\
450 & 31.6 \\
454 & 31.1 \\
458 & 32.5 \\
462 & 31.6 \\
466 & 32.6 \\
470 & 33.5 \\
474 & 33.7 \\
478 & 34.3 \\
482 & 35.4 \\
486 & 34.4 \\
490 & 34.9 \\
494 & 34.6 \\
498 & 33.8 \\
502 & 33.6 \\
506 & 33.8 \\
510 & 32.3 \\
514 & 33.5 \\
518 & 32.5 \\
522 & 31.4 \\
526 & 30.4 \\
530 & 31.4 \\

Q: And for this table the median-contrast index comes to 1.13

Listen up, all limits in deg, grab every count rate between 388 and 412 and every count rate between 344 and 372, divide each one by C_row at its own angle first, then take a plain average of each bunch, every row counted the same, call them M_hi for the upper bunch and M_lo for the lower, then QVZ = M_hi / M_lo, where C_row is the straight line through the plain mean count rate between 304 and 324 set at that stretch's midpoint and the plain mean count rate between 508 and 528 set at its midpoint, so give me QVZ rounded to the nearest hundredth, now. 1.34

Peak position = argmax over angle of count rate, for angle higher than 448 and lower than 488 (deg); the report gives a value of 482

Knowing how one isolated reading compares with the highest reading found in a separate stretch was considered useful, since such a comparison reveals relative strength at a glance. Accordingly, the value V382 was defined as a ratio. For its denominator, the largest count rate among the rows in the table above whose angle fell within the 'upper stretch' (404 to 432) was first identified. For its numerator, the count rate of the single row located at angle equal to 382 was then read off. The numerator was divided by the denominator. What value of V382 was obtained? 0.90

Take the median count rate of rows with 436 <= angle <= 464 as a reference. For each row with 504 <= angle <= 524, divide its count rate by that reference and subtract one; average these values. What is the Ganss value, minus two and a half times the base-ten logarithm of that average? 5.5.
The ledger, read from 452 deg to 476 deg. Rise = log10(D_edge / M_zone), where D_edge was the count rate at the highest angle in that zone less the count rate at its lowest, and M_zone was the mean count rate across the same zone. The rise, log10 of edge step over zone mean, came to -1.1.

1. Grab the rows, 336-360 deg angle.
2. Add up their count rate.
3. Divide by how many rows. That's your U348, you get 27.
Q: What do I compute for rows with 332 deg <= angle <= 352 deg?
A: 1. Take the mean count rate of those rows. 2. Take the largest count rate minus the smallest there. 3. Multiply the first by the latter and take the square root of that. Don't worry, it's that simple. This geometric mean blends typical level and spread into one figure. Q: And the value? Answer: 6.8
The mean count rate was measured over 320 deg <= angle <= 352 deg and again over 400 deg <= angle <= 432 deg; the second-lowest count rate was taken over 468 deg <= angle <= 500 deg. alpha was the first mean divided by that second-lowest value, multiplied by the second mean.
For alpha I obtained 28.5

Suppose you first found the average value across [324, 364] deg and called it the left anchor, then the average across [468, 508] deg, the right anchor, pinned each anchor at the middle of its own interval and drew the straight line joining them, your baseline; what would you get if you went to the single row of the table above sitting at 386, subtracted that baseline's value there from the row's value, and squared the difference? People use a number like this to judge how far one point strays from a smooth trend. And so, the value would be 6.5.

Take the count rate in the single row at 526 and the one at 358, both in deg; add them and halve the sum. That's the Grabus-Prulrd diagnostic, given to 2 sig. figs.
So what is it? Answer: 26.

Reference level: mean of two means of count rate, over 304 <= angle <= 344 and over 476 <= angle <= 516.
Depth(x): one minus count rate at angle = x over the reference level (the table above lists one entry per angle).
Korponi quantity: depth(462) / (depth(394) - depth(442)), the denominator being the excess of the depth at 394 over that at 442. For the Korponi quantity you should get 0.03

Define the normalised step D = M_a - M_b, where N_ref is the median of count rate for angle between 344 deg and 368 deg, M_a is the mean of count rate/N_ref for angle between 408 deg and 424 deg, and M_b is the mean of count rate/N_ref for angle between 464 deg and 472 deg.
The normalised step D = 0.0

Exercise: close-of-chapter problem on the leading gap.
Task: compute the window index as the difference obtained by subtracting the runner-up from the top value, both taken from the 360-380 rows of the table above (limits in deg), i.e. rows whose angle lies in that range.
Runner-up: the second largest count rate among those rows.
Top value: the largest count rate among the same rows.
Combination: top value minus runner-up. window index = 3.7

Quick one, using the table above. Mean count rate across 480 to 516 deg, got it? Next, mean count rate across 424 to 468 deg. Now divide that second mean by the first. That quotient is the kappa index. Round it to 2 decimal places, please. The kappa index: 0.96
